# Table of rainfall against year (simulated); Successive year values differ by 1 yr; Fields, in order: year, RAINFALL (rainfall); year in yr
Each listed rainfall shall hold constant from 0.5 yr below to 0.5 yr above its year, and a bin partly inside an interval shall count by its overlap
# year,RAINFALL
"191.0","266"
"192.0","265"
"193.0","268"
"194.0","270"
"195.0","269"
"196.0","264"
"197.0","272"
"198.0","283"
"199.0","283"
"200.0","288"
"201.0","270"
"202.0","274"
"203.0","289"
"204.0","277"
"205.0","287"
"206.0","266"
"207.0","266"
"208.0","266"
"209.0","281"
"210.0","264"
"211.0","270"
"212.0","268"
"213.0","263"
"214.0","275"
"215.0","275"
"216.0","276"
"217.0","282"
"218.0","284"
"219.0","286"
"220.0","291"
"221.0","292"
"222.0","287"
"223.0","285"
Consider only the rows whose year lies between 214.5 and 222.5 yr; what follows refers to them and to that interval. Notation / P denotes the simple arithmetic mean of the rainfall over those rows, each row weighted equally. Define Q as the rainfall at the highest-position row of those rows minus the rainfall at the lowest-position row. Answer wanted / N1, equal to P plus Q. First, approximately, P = 284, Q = 12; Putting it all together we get 296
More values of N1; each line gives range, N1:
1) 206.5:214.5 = 278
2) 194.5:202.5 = 280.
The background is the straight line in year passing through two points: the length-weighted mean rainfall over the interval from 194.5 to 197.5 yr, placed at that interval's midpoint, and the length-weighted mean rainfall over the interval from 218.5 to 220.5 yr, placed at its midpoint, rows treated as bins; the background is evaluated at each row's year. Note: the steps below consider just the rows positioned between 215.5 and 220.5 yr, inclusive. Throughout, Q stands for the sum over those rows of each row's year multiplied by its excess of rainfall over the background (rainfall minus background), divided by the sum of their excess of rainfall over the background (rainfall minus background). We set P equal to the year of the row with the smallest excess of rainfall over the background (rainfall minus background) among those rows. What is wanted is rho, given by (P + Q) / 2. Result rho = 216.3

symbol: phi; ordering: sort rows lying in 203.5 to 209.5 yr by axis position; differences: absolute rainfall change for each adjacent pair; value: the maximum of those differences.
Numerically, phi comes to 21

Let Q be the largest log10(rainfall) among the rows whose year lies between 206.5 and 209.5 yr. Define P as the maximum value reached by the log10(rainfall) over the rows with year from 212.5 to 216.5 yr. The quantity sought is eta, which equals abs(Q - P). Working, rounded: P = 2.44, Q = 2.45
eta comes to 0.0078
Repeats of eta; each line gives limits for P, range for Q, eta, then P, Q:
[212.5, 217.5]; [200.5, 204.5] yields 0.0106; 2.45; 2.46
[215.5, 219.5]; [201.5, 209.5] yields 0.0045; 2.46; 2.46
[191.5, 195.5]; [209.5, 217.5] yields 0.0189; 2.43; 2.45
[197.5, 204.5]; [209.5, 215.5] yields 0.0216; 2.46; 2.44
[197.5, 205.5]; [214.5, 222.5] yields 0.0045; 2.46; 2.47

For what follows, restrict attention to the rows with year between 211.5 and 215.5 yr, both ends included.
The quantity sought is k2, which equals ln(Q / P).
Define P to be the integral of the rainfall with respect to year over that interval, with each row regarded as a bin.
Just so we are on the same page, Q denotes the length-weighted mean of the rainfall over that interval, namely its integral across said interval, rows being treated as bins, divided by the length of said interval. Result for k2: -1.4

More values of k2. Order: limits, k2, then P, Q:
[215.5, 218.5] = -1.1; 842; 281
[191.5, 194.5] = -1.1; 803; 268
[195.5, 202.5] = -1.9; 1934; 276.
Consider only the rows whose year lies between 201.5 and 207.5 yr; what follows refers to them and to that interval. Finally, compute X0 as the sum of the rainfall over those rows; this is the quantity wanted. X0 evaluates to 1659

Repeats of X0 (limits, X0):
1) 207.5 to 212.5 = 1349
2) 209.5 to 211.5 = 534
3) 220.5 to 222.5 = 579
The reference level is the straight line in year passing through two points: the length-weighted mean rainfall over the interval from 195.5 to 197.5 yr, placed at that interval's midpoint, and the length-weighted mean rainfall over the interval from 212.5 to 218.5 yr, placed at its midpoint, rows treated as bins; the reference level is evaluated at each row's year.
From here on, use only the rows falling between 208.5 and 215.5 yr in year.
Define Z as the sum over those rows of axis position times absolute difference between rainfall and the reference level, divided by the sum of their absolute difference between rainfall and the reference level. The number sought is 211.2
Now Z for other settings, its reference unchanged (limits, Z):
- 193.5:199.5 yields 197.6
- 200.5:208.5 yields 204.8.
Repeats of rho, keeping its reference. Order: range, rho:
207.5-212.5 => 210.1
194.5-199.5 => 197.3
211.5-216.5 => 213.3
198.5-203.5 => 200.9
